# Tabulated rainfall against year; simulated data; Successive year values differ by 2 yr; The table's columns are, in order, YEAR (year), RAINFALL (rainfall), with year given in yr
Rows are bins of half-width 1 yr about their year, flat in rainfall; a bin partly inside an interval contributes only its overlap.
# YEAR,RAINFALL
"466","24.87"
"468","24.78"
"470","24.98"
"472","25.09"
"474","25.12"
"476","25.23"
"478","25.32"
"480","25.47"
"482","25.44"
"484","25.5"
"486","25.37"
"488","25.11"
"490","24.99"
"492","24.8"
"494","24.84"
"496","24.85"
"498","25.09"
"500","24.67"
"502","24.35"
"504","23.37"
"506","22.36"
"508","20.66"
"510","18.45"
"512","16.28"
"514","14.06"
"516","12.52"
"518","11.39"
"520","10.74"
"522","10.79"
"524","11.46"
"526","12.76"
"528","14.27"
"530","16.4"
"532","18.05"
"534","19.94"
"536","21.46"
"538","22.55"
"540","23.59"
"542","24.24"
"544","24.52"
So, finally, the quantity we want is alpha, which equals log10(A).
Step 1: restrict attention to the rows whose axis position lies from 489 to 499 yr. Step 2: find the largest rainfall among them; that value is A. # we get 1.40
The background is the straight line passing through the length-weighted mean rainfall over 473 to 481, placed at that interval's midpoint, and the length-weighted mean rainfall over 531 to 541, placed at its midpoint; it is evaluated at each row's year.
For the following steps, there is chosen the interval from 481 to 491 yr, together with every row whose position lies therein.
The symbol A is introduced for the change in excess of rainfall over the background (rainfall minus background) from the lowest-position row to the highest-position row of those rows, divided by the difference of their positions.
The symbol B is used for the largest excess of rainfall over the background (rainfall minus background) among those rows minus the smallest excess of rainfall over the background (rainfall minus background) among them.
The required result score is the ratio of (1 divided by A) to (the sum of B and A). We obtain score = 307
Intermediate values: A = 0.01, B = 0.2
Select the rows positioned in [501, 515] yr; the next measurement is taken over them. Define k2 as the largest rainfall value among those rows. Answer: 24.35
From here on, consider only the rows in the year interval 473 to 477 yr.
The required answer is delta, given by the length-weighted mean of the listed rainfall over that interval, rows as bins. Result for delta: 25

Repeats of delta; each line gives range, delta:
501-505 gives 24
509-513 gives 17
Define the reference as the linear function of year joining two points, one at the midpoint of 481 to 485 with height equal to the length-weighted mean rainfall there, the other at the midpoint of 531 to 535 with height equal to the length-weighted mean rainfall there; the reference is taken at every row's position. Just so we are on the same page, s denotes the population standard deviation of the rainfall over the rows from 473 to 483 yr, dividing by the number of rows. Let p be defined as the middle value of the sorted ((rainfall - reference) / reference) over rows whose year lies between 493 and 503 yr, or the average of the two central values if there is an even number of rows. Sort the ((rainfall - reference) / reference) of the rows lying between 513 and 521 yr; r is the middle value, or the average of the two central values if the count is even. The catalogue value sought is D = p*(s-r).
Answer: 0.033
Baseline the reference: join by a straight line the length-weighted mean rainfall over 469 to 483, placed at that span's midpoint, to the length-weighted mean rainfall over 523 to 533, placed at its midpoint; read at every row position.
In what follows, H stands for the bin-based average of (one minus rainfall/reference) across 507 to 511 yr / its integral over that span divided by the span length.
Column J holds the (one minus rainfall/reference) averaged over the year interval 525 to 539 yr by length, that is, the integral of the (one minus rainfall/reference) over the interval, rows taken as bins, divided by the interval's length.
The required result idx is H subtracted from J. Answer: -0.26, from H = -0.06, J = -0.32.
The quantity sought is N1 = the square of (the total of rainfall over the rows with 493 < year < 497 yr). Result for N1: 2469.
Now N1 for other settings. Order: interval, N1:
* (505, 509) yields 1851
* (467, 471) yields 2476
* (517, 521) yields 490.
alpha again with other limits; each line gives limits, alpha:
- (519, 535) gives 1.30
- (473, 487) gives 1.41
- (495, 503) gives 1.40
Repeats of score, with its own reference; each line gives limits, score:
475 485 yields 10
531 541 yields 0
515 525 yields -11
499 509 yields -1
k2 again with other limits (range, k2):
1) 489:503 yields 25.09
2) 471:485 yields 25.5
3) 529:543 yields 24.24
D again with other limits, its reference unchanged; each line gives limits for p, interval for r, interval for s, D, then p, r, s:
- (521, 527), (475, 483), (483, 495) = -0.122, -0.43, -0.02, 0.26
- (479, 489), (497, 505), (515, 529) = 0.007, 0.01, 0.06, 1.18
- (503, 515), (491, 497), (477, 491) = -0.017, -0.12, 0.03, 0.18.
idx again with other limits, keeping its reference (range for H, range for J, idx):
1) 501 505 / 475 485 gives 0.17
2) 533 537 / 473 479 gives 0.58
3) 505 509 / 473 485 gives 0.11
